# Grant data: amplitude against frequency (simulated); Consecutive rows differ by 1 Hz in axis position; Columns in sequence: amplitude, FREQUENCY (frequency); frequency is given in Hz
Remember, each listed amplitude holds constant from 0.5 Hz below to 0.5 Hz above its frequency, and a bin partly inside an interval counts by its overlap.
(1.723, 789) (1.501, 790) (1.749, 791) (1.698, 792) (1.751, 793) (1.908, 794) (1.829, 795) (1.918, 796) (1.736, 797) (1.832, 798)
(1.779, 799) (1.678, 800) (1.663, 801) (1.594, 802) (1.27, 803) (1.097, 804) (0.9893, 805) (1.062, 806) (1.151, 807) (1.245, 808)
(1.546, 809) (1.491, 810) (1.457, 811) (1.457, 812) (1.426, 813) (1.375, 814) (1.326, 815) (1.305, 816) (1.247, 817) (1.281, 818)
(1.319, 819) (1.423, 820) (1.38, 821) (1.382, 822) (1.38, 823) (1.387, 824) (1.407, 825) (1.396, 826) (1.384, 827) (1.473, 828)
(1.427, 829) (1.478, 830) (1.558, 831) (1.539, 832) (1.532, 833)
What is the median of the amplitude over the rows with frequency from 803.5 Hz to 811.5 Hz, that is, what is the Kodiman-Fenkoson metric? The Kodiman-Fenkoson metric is 1.20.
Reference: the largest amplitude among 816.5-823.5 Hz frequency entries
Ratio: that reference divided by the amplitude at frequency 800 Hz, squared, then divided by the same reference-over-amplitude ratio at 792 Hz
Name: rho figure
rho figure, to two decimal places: 0.86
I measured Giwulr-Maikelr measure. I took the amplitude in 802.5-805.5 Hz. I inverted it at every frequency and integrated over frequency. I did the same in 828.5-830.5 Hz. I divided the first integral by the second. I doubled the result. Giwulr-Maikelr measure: 3.9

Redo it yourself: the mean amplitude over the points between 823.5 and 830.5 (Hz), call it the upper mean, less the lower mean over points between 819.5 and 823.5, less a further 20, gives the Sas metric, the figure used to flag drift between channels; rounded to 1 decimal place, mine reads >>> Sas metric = -20.0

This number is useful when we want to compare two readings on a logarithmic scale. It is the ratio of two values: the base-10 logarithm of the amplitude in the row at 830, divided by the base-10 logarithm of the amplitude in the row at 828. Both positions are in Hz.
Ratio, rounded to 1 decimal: 1.0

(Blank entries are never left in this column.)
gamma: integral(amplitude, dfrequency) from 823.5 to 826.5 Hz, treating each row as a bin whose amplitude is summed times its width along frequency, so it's 4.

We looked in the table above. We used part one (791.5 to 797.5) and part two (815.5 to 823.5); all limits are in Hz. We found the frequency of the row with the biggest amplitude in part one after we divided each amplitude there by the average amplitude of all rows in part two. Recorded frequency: 796 Hz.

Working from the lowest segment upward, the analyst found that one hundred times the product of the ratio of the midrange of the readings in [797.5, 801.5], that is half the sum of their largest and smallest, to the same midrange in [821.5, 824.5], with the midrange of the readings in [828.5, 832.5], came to 189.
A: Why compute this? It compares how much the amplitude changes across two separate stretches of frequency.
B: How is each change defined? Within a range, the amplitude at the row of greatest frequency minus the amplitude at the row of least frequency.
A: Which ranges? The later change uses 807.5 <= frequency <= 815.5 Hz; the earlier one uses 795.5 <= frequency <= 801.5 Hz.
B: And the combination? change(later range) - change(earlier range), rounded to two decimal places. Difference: 0.34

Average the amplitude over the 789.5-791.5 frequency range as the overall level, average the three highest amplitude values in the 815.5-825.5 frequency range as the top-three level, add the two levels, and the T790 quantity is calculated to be 3.03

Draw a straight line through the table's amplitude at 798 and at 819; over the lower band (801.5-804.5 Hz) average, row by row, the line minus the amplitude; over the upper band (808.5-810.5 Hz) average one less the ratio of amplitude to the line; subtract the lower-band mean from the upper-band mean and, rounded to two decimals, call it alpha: -0.37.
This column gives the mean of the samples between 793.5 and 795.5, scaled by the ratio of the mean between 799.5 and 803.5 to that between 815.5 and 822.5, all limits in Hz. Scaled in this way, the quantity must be 2.17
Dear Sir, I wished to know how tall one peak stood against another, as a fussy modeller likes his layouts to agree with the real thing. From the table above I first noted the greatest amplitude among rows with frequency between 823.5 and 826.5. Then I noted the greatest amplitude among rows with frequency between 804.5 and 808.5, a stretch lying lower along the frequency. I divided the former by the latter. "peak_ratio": 1.1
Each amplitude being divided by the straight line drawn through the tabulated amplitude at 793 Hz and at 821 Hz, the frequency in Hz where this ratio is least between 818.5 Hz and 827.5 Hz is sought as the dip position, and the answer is 819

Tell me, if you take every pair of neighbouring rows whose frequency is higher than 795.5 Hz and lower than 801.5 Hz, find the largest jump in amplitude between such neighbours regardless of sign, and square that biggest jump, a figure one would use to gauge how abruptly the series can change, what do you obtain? 0.03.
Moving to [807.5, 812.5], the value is 0.09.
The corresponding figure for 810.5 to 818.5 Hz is 0.00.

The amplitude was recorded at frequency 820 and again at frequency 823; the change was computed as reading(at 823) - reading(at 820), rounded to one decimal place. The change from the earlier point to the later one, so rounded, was 0.0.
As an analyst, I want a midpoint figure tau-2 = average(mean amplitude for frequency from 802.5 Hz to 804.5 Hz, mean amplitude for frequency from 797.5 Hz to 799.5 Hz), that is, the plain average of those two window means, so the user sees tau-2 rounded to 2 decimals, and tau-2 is 1.49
